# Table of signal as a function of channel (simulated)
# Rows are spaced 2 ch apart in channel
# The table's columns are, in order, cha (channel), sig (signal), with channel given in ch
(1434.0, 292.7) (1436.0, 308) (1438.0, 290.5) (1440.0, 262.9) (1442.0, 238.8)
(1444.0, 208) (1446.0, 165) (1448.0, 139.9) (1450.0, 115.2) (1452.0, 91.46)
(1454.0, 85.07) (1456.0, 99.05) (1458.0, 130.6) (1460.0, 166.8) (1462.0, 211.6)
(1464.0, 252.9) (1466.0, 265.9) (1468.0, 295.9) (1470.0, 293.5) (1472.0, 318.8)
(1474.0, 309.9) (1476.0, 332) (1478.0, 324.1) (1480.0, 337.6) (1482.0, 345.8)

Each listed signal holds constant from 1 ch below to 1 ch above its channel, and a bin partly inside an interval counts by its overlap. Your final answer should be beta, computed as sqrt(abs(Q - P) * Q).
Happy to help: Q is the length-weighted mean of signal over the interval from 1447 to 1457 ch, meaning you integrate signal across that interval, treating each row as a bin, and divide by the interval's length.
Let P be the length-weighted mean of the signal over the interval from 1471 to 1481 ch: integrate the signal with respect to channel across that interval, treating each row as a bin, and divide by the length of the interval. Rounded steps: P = 324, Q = 106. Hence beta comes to 152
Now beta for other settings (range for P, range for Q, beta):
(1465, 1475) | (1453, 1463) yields 148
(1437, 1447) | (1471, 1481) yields 172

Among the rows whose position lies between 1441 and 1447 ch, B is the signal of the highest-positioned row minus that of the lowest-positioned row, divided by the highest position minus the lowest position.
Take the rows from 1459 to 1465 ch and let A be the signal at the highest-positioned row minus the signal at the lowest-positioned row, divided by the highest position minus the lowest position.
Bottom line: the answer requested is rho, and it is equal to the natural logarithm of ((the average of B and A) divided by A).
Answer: -2.64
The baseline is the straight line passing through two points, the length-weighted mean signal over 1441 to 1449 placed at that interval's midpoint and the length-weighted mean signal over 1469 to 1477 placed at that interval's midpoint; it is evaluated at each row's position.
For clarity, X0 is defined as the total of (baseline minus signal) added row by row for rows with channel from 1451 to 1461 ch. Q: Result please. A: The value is 613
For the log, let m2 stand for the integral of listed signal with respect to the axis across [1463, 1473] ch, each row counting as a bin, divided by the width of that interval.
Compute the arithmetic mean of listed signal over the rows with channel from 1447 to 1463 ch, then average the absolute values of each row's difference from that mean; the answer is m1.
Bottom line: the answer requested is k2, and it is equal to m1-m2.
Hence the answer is -253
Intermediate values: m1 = 32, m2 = 285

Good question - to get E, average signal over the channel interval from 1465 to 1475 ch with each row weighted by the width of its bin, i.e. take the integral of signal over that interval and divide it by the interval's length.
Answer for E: 297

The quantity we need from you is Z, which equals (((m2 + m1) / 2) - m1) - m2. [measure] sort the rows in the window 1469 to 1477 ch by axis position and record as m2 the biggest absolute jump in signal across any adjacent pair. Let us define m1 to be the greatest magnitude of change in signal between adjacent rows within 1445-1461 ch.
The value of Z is -31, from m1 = 36.2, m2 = 25.3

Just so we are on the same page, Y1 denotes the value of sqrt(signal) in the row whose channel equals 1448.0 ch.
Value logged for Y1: 11.8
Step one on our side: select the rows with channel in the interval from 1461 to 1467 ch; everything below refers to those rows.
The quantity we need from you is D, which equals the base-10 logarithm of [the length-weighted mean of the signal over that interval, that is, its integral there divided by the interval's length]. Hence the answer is 2.39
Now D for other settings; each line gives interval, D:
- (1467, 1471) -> 2.47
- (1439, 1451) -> 2.27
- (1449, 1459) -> 2.02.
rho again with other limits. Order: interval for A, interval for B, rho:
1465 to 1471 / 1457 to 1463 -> 0.68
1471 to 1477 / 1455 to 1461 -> 1.12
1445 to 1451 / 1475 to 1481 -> -0.81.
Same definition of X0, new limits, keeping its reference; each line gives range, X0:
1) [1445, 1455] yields 455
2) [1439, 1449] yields -97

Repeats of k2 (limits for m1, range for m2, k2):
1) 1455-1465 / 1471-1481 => -276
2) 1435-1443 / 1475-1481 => -307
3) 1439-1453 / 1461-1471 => -211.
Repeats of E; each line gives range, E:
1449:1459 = 104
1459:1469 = 239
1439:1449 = 203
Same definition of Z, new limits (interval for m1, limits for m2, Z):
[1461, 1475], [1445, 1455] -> -33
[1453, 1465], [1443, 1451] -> -44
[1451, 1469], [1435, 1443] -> -36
